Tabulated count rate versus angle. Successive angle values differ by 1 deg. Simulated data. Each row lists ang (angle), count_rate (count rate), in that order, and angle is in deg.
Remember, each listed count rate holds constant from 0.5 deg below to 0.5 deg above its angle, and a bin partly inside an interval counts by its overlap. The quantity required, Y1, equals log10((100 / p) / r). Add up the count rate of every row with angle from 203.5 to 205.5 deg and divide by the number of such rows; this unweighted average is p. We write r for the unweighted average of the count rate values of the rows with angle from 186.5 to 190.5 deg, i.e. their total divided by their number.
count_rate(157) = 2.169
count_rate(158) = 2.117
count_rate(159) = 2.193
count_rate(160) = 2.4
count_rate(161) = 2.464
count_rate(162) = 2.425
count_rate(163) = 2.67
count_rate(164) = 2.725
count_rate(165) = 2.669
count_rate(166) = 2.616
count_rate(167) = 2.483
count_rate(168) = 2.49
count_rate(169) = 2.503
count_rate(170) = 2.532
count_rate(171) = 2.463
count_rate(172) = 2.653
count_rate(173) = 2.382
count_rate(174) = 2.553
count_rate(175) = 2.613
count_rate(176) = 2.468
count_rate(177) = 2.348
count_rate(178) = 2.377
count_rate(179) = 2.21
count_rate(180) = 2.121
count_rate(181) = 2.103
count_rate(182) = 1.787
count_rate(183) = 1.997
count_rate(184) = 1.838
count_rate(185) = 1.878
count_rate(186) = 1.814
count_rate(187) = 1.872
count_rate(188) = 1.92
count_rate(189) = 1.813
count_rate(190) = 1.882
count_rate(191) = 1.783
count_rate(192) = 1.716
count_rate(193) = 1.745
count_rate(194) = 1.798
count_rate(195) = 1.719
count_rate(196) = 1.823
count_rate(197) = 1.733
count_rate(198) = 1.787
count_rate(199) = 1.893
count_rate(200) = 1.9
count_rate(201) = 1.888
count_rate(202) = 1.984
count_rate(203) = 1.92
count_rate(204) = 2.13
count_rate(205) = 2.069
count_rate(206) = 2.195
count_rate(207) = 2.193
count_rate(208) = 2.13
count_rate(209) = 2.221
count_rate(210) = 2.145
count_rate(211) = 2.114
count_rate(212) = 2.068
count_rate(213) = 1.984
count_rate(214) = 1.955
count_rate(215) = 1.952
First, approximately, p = 2.1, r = 1.87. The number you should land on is 1.41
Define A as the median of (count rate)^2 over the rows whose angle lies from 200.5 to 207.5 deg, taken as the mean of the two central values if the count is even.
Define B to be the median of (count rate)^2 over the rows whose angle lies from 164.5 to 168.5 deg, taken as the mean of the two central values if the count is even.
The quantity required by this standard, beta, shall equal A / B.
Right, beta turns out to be 0.66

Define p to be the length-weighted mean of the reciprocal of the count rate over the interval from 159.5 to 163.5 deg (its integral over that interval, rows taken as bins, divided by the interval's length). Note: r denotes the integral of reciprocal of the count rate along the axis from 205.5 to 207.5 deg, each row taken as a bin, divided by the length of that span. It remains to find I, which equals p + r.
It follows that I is 0.86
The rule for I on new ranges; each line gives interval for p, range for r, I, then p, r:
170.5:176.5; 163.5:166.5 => 0.77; 0.40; 0.375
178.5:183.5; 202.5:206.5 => 0.97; 0.49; 0.482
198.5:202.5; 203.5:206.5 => 0.99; 0.52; 0.469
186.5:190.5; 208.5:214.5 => 1.02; 0.53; 0.481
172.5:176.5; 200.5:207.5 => 0.89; 0.40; 0.488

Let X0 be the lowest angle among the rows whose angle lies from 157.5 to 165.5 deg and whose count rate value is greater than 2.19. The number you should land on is 159 deg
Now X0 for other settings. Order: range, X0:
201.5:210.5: 206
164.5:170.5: 165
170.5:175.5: 171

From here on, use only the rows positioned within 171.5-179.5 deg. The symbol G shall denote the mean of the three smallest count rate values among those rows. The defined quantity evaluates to 2.31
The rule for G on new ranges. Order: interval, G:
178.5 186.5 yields 1.81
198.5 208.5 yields 1.89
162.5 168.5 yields 2.53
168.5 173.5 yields 2.45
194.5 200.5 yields 1.75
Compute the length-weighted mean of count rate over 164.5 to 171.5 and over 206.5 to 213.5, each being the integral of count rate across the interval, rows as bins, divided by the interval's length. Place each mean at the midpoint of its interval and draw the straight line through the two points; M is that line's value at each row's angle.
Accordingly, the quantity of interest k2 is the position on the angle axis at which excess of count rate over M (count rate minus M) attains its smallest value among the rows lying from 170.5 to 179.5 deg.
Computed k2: 179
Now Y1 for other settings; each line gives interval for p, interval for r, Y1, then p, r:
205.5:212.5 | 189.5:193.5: 1.42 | 2.2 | 1.78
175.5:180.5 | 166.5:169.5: 1.24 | 2.3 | 2.49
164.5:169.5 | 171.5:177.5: 1.19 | 2.6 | 2.50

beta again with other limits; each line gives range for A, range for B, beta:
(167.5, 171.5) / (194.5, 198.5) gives 2.01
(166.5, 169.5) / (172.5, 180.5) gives 1.10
